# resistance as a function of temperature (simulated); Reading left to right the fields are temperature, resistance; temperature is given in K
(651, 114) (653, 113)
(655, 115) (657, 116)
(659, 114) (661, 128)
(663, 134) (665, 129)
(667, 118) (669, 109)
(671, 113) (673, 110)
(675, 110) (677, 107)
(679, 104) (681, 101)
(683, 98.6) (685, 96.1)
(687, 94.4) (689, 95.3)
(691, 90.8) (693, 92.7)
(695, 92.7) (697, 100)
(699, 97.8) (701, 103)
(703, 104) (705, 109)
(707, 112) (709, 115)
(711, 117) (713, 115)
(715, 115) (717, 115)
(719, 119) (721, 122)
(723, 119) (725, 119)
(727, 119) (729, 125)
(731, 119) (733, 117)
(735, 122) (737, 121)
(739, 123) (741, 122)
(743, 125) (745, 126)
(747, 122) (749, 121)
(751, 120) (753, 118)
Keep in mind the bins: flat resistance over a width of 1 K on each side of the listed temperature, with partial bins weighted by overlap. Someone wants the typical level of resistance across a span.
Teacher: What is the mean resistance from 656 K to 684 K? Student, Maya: 114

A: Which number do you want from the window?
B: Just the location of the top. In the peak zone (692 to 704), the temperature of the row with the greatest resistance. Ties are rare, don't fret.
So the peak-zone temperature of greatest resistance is 703 K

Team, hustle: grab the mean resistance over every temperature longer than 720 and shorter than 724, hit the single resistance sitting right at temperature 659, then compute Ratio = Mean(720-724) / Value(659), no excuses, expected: 1.06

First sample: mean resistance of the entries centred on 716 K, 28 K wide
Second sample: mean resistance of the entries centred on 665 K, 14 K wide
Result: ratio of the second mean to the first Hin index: 1.04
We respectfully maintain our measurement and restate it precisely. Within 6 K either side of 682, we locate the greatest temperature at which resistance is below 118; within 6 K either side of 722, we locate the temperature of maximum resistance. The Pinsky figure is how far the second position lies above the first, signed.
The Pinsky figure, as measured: 34 K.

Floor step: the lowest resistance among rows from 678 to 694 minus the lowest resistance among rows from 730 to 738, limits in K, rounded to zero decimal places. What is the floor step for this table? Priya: -26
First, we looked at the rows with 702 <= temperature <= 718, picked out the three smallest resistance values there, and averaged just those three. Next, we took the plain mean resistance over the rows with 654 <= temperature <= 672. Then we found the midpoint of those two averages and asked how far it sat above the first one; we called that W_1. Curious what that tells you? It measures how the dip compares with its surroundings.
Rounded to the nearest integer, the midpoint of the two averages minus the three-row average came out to 6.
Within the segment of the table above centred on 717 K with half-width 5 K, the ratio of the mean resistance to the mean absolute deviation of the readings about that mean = 44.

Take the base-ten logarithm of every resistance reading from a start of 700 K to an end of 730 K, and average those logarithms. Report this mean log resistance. 2.06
